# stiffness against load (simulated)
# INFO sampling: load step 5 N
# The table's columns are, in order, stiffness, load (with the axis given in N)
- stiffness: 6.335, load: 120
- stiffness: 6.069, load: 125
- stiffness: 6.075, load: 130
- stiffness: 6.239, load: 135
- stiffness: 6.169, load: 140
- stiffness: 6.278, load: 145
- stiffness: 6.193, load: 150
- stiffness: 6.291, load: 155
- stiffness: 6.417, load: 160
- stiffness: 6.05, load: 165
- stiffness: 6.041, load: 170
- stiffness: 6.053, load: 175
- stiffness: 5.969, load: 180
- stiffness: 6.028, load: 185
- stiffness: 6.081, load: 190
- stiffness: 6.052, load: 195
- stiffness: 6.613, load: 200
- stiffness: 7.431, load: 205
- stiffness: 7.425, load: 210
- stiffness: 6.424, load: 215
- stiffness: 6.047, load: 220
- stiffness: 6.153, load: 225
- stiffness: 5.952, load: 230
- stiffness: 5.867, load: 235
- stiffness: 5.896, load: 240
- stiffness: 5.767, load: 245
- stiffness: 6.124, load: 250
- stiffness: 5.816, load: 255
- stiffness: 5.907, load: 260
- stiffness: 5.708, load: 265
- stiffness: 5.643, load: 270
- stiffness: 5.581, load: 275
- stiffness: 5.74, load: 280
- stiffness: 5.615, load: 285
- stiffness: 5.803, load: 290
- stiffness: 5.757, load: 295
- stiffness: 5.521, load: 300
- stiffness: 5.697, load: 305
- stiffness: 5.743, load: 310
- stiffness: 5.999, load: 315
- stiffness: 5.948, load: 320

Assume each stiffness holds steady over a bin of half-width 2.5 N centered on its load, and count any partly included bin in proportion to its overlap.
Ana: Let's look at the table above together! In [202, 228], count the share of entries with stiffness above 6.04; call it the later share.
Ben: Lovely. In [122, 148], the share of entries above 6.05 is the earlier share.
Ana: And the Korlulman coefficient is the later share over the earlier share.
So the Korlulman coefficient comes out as 1.0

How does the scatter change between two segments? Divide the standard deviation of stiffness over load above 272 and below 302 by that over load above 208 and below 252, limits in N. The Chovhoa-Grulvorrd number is 0.2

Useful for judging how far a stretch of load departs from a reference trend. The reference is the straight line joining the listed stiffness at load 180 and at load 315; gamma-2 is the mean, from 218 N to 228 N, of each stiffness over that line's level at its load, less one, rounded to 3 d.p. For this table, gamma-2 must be 0.020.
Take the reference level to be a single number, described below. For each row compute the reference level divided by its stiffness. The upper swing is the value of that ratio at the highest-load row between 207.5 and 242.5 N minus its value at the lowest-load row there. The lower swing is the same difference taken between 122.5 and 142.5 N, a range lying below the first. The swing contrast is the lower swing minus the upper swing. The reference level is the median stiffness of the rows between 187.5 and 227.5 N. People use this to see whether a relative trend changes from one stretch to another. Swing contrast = -0.24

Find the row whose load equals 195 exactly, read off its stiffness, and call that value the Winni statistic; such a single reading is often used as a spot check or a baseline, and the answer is 6.052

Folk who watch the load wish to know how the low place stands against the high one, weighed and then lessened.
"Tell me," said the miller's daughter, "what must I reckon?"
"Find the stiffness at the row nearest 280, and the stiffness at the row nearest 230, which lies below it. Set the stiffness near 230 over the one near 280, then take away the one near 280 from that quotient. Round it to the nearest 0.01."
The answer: -4.70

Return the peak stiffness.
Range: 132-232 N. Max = 7.431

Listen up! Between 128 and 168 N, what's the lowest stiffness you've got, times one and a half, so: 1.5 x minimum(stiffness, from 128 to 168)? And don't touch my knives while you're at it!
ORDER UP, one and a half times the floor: 9.1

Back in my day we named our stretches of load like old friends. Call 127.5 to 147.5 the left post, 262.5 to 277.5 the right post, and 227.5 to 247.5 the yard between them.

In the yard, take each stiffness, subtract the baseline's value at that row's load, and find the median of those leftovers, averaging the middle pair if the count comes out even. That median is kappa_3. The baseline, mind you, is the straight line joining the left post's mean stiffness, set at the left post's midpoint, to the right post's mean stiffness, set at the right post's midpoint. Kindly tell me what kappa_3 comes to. 0.10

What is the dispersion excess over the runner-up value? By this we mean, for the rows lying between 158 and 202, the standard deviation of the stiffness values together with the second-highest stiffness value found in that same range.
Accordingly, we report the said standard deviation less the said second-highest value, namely -6.2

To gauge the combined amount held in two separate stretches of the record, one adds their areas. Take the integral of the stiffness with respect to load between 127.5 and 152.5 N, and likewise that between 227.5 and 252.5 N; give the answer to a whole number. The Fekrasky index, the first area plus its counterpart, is 303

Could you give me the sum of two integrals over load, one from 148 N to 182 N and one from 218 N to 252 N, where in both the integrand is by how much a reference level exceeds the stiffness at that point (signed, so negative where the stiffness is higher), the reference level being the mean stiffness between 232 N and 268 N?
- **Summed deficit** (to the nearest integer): -13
